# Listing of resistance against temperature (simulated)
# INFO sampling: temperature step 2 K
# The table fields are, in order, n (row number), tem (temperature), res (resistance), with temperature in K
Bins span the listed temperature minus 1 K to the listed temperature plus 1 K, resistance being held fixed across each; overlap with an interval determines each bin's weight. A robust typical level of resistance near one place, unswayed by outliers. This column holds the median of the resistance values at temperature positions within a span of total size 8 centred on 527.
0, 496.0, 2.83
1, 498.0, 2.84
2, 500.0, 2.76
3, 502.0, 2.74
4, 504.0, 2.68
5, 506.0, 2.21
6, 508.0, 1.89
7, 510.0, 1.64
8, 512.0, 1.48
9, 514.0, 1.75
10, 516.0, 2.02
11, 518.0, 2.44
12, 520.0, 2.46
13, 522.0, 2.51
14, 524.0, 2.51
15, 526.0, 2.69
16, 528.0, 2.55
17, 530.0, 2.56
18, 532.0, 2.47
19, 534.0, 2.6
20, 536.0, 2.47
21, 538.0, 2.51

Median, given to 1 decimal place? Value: 2.6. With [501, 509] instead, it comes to 2.4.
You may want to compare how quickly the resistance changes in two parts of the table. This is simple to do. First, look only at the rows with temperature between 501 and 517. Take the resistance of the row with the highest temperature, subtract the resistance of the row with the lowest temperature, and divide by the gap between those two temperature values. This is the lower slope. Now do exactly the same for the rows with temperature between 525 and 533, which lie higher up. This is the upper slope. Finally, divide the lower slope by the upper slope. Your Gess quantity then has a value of 1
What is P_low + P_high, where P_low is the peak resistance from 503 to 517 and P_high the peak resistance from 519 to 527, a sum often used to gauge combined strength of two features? 5.37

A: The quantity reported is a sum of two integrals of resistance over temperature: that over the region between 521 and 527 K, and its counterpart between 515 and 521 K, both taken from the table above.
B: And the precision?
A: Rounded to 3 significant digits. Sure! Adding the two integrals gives 29.3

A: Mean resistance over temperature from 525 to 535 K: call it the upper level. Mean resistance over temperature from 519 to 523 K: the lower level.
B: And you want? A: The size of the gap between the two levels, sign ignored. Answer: 0.1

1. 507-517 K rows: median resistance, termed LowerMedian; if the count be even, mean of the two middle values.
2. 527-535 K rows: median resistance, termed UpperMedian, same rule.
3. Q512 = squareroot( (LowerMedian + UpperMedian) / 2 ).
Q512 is 1.47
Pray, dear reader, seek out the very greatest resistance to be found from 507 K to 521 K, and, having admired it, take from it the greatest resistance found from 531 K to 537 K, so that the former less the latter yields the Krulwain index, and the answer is -0.14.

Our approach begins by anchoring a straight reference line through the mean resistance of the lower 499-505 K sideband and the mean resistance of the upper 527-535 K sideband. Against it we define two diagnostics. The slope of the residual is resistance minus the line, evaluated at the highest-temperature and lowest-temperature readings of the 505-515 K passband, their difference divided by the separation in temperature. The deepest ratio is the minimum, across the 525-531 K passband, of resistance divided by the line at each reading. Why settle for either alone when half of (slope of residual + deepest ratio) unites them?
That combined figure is 0.47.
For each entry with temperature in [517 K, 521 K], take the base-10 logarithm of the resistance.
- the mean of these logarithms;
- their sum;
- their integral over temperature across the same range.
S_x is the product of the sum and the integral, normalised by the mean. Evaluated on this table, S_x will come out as 3.11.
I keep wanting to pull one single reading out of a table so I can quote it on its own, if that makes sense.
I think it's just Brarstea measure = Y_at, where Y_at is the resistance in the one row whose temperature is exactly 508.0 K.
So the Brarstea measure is 1.89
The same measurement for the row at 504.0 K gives 2.68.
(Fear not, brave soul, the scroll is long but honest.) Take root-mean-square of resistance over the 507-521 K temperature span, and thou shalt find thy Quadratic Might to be 1.99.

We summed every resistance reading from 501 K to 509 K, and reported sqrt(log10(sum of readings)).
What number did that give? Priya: 0.99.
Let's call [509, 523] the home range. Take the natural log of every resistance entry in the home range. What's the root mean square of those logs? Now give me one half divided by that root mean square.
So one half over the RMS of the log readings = 0.69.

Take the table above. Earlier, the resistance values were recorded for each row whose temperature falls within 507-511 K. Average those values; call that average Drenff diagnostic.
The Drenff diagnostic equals 1.8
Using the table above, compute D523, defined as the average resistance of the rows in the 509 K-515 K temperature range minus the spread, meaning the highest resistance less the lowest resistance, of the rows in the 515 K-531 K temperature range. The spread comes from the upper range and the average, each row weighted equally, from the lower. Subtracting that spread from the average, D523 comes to 0.95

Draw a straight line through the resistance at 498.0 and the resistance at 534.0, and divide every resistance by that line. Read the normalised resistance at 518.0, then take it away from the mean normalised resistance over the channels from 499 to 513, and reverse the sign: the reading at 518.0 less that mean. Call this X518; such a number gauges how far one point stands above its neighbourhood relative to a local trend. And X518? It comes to 0.11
